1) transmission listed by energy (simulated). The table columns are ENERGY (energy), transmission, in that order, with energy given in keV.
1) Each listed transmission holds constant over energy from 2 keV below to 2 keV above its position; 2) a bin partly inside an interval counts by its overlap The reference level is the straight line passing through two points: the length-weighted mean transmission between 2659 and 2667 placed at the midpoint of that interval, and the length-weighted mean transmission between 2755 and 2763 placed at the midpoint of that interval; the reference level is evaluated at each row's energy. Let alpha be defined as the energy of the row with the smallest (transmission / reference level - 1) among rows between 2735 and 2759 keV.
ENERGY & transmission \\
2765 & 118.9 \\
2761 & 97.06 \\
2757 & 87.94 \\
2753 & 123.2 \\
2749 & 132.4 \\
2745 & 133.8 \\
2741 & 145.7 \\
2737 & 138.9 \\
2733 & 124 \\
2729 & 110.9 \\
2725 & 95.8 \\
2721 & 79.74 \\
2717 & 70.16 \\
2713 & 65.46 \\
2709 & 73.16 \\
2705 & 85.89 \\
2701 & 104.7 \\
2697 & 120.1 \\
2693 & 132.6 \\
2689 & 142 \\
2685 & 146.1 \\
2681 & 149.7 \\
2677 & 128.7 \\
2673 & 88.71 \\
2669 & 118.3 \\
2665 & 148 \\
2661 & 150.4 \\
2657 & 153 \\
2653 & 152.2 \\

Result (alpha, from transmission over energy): 2757 keV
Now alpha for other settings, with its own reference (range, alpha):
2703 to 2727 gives 2713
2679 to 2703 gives 2701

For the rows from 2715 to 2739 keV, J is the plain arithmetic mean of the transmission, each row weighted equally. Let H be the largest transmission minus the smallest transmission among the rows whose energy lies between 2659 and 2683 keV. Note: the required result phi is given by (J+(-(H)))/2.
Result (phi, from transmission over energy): 21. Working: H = 62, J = 103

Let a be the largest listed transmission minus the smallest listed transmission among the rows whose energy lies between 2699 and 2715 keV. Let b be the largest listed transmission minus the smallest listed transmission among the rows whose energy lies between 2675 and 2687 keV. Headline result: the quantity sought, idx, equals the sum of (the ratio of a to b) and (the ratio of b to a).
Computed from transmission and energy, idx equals 2.4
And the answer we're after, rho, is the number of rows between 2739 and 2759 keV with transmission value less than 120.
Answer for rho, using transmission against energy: 1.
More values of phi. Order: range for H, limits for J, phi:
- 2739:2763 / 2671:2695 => 37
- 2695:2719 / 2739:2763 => 33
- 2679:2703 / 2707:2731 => 19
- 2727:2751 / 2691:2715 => 31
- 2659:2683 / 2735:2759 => 33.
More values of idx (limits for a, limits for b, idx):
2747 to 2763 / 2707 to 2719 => 5.9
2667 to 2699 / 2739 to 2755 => 3.1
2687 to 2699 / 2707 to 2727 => 2.1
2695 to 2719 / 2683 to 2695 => 4.3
